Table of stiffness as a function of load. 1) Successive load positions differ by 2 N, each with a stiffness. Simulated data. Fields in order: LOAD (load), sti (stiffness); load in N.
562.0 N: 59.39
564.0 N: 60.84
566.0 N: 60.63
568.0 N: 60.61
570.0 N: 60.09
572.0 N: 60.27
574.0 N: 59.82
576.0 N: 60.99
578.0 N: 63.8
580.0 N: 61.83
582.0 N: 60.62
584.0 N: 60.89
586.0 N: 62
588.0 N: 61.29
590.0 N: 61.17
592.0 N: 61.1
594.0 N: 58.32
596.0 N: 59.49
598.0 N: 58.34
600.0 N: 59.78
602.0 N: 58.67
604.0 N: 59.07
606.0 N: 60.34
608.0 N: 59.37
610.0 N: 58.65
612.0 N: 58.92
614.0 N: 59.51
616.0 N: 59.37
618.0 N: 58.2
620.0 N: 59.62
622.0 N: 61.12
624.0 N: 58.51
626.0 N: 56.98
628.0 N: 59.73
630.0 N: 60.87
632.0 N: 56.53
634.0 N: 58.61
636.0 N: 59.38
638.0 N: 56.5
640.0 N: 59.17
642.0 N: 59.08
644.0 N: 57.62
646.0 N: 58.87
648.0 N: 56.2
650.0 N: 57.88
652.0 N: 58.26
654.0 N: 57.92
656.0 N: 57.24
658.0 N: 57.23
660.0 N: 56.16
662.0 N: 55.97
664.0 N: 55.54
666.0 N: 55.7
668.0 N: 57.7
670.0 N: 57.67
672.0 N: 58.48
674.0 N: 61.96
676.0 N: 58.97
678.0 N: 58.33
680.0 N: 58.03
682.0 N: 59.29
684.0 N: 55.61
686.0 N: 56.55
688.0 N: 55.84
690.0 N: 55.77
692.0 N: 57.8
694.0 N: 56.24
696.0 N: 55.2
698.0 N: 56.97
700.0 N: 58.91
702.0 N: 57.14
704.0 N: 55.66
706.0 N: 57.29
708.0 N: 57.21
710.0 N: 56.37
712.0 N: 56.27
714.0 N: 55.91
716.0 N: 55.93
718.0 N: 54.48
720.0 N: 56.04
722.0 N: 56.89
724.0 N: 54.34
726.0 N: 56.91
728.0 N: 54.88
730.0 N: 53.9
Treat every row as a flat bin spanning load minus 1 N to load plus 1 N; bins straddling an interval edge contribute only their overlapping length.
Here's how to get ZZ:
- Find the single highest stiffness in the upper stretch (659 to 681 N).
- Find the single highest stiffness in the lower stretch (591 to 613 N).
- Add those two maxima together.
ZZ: 123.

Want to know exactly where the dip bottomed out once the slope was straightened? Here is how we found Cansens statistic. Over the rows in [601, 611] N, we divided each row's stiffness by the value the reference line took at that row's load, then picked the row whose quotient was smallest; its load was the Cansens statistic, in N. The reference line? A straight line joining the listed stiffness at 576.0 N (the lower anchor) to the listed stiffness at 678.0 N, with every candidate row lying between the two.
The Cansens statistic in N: 602.0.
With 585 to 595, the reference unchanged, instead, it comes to 594.0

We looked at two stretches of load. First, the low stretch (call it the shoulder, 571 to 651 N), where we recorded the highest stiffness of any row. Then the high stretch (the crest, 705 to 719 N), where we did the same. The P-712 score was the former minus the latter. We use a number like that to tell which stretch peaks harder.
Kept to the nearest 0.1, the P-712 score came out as 6.5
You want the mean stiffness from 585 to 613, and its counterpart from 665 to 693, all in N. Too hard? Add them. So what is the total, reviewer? 117.4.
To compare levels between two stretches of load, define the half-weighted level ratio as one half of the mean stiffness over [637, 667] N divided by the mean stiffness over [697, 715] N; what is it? 0.504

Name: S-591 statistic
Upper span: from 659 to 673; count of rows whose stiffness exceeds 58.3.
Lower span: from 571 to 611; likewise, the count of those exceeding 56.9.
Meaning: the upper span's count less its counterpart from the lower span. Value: -19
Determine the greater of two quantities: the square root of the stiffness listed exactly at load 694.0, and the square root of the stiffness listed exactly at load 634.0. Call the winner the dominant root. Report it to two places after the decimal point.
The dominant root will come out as 7.66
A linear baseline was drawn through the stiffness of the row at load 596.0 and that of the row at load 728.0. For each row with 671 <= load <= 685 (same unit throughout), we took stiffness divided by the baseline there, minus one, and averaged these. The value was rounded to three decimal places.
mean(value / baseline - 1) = 0.036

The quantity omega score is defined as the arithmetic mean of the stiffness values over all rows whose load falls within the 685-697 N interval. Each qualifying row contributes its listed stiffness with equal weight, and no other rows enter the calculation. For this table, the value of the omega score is 56.2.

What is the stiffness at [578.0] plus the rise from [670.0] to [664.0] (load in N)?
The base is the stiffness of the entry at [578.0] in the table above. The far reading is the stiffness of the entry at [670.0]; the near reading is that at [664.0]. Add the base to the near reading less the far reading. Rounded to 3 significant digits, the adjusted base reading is 61.7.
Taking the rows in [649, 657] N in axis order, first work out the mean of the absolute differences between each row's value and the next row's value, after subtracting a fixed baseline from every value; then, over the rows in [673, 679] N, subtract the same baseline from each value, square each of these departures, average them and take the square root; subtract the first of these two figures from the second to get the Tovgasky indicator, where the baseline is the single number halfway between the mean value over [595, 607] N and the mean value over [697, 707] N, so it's 1.7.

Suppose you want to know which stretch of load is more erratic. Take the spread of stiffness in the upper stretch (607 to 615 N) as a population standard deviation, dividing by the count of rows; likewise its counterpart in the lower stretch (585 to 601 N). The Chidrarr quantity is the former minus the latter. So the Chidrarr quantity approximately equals -1.0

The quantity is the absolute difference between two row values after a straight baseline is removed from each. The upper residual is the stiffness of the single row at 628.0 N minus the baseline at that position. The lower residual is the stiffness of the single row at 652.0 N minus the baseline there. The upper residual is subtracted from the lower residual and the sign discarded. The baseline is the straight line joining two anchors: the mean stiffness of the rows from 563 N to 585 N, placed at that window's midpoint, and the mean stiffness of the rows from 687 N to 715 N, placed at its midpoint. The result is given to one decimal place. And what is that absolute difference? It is 0.7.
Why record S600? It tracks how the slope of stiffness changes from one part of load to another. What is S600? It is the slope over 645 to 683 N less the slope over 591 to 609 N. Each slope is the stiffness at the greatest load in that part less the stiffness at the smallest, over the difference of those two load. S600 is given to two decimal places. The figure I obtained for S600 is 0.12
